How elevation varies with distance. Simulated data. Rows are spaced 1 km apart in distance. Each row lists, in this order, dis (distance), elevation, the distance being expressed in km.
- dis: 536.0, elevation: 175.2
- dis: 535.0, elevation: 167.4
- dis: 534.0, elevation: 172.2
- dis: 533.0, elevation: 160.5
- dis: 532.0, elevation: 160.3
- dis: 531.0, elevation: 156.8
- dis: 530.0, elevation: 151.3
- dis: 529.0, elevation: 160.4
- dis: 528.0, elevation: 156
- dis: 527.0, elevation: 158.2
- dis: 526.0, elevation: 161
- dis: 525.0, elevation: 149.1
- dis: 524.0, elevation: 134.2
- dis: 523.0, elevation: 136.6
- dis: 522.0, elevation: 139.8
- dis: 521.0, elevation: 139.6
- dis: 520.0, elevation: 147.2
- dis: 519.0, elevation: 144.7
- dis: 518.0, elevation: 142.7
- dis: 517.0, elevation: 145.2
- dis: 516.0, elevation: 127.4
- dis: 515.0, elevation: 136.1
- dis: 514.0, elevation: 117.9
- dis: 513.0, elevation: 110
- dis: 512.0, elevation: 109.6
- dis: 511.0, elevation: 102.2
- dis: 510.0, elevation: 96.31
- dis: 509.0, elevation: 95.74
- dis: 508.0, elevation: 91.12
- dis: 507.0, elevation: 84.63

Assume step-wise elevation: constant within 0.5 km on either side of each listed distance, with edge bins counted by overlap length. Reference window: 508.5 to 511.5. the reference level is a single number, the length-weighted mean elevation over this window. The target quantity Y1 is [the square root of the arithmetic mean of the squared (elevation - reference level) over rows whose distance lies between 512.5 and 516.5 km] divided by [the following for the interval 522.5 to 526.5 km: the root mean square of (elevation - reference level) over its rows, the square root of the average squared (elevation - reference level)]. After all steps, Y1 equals 0.6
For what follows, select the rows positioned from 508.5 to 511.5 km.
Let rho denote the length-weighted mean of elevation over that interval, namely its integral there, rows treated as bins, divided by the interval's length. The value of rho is 98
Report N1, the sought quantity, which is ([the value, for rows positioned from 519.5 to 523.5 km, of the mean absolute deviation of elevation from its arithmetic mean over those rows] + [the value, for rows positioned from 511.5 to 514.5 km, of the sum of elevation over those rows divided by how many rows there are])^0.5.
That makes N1 10.8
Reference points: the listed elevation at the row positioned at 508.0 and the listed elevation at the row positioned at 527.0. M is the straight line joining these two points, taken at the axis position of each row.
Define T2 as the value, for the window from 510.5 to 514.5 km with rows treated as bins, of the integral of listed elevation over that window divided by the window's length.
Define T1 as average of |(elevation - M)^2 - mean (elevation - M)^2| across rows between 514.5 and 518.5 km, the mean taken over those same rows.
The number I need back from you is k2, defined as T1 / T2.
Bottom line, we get 1.32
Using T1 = 145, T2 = 110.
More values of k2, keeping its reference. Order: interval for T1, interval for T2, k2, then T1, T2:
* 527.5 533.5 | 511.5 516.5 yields 0.95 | 115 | 120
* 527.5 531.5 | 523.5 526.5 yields 0.83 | 123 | 148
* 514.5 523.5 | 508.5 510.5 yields 1.46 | 140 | 96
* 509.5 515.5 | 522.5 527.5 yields 0.75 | 111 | 148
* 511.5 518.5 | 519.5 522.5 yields 1.25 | 177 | 142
